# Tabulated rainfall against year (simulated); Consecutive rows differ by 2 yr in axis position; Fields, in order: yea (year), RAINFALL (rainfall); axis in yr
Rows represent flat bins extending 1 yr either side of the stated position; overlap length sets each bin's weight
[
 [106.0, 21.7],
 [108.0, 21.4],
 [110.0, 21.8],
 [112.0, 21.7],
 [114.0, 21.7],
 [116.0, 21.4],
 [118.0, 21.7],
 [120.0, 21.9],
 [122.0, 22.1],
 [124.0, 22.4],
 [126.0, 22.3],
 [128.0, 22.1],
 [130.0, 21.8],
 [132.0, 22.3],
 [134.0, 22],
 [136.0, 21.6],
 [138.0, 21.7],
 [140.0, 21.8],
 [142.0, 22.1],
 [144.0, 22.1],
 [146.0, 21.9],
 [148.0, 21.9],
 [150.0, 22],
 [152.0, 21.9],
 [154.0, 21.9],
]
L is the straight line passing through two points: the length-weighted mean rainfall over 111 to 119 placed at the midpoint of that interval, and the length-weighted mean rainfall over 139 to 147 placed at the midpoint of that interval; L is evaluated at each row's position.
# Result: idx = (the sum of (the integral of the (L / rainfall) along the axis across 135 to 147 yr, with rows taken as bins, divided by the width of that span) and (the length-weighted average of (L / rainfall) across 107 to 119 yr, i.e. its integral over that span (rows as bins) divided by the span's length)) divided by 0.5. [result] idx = 4.01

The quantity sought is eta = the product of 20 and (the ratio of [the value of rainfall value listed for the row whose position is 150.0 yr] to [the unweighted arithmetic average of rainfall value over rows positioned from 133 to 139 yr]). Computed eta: 20.2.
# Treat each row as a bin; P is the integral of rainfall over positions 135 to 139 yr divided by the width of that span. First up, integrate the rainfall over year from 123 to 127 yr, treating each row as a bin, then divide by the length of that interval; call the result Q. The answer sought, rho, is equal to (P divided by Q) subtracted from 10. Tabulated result 9.03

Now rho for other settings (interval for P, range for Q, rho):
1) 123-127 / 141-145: 8.99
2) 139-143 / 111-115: 8.99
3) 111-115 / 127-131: 9.01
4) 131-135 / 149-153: 8.99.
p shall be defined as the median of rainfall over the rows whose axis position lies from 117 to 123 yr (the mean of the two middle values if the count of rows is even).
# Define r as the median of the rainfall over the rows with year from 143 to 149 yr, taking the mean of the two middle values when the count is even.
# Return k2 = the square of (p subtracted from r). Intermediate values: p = 21.9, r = 21.9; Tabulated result 0.000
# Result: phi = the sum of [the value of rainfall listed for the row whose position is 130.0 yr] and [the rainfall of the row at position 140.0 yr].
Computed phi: 43.6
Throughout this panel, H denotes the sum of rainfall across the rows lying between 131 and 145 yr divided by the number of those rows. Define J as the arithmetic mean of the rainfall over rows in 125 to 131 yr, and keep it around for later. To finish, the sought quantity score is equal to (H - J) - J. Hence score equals -22.2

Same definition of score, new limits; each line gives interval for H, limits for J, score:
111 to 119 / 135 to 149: -22.1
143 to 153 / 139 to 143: -21.9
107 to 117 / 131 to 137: -22.3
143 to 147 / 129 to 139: -21.8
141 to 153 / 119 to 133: -22.3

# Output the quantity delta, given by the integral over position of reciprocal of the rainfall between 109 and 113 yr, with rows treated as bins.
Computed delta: 0.184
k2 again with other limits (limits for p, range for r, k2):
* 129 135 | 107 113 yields 0.090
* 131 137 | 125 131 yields 0.010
